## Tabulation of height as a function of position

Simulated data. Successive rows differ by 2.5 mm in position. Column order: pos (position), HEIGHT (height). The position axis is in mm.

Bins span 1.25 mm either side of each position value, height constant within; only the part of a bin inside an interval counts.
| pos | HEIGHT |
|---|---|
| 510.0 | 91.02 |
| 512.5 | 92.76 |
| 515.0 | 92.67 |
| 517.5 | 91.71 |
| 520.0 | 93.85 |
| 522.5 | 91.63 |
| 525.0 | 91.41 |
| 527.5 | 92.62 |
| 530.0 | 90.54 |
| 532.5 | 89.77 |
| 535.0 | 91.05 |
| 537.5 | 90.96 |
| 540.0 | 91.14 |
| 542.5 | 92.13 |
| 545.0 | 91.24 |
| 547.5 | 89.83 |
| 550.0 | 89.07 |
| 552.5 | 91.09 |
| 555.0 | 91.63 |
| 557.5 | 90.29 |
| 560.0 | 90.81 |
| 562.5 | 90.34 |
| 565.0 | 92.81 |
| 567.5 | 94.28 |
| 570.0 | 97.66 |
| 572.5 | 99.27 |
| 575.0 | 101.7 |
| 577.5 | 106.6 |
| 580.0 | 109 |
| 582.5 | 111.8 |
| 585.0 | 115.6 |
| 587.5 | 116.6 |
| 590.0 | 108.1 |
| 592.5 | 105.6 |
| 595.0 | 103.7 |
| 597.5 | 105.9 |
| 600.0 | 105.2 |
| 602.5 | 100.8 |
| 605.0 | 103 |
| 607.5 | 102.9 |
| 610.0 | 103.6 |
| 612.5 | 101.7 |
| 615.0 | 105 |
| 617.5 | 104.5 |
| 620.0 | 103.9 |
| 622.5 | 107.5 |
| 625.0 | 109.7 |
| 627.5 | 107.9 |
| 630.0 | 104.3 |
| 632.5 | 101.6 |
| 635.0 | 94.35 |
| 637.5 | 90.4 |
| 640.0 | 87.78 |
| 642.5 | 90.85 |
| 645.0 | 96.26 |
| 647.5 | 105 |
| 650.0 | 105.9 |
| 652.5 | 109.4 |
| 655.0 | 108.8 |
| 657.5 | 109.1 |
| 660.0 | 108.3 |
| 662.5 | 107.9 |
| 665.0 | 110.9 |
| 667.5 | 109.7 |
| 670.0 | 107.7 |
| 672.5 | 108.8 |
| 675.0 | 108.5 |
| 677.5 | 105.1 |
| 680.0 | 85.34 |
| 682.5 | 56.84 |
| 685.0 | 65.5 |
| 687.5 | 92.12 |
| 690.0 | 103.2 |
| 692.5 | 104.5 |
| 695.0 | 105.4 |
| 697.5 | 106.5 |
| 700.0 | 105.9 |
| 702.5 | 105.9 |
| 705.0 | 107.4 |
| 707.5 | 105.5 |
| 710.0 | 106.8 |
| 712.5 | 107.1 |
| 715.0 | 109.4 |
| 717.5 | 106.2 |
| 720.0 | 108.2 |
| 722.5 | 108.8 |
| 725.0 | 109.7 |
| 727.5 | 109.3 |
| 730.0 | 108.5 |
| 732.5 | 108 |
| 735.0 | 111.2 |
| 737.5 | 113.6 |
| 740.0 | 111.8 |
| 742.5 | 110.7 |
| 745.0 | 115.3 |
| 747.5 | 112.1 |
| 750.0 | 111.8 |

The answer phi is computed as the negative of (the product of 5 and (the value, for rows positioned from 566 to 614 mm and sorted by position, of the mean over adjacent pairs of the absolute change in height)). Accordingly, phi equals -13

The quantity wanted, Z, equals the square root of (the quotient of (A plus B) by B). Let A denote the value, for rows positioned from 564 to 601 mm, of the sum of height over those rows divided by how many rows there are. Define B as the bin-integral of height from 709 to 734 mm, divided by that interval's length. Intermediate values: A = 105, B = 108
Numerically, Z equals 1.40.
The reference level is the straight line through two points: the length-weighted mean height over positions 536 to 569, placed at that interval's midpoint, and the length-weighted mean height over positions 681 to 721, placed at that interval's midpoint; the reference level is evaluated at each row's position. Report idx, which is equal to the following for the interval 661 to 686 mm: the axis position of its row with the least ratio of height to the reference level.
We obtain 682.5 mm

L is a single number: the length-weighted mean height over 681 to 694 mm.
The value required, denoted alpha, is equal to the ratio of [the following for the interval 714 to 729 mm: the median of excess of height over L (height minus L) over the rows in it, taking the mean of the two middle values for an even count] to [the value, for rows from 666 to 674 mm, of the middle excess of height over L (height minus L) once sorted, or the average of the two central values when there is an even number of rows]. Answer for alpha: 1.0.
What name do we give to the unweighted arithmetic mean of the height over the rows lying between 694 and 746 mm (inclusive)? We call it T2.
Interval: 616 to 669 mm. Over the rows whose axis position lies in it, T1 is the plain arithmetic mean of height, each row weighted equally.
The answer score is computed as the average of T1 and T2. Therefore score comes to 106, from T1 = 104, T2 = 109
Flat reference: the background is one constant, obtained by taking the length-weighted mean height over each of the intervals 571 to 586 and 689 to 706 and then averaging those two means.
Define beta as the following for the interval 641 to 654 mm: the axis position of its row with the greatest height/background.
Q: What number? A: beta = 652.5 mm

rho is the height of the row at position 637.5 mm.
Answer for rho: 90.4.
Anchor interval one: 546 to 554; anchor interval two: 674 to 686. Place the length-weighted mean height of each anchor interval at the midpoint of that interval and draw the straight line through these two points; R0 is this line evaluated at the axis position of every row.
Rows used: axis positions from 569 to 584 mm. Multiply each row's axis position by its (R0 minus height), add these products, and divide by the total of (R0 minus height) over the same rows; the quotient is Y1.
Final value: 577.7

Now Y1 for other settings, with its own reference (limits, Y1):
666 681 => 672.4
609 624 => 616.6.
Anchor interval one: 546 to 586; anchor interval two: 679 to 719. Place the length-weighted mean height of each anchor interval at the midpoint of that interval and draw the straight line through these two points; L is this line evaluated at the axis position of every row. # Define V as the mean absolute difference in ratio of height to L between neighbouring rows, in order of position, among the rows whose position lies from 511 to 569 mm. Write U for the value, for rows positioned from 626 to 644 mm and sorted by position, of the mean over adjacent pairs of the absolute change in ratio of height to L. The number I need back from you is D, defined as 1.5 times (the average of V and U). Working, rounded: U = 0.040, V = 0.011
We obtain 0.038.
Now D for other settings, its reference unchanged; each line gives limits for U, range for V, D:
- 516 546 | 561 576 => 0.026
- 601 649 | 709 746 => 0.036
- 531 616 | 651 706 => 0.056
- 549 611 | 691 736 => 0.027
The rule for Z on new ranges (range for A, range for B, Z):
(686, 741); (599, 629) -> 1.42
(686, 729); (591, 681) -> 1.42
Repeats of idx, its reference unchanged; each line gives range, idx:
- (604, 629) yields 612.5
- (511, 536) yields 532.5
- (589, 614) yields 602.5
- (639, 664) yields 640.0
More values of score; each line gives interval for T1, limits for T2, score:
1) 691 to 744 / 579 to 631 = 107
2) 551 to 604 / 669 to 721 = 101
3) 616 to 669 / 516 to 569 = 97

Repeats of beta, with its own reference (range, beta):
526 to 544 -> 527.5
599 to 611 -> 600.0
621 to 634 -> 625.0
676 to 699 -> 697.5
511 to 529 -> 520.0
